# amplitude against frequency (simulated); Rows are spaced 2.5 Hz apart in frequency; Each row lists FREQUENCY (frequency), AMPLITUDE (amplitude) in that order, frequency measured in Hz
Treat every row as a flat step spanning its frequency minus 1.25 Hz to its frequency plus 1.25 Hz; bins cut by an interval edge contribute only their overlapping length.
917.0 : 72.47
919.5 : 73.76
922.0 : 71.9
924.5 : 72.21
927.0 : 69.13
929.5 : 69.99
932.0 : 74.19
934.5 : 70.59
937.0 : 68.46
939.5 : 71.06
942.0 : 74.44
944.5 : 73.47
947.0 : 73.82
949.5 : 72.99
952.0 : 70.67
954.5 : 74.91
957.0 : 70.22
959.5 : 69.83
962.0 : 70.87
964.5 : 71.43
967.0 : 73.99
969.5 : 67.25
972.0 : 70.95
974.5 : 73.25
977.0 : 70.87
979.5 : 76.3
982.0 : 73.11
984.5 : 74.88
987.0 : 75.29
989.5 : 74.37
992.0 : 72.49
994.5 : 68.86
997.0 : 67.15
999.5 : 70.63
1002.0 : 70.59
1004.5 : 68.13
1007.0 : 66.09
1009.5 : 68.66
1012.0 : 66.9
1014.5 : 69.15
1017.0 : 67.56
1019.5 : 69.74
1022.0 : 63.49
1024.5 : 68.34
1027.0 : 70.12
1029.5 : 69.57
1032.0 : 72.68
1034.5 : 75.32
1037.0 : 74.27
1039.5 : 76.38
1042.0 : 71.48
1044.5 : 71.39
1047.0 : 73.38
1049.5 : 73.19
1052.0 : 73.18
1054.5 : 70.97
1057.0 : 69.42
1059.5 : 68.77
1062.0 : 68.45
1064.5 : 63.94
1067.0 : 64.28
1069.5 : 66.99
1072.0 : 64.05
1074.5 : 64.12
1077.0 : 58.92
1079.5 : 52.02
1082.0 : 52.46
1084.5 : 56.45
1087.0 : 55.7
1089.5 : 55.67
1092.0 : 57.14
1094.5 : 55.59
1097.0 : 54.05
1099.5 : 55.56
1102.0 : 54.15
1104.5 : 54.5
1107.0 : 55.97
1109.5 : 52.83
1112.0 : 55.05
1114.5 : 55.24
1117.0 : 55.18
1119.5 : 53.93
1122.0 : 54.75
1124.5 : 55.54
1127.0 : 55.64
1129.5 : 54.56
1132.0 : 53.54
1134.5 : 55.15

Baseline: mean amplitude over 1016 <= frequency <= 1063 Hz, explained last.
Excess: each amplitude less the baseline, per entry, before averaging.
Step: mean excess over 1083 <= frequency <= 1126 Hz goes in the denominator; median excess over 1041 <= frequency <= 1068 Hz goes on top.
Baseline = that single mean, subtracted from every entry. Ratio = 0.00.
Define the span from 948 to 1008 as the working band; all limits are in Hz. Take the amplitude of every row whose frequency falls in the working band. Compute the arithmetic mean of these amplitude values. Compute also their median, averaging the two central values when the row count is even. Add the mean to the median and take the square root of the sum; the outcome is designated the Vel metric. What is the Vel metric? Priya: 11.9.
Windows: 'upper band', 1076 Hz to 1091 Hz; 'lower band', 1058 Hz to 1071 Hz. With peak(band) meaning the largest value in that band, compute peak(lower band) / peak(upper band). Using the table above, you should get 1.17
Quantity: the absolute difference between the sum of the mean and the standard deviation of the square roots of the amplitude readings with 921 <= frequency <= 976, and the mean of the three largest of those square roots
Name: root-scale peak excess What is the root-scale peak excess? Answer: 0.05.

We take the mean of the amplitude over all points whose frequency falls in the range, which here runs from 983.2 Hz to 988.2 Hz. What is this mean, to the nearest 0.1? 75.1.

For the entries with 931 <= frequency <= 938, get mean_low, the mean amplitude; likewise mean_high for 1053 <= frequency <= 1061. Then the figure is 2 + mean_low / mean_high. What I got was 3.02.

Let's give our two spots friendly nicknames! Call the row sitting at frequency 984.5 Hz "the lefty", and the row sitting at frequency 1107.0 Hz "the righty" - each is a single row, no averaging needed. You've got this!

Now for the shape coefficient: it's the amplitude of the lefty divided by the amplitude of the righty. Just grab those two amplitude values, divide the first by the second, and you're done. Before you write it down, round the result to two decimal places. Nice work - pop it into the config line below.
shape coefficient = 1.34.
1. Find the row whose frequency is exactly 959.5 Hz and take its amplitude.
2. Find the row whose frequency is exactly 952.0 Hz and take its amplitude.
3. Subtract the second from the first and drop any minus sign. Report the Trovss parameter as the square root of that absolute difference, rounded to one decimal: 0.9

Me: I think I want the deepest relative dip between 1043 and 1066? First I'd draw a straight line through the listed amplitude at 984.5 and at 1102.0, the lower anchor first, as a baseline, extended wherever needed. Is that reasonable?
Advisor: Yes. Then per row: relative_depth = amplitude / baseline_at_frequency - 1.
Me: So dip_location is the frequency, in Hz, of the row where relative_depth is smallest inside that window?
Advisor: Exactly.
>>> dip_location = 1064.5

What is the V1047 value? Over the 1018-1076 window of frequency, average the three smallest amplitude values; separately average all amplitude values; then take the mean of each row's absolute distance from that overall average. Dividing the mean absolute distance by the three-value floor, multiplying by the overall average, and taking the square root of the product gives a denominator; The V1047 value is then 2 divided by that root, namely 1.09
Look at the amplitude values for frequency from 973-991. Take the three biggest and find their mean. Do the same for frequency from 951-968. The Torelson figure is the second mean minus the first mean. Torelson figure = -2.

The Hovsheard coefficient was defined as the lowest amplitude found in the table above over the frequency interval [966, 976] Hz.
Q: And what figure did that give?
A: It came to 67.25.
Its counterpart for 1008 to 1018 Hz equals 66.9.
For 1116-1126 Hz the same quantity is 53.93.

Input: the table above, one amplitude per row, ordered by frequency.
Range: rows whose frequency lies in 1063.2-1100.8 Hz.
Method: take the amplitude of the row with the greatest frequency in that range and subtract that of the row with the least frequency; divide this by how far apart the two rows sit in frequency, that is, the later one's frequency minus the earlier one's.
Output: -0.24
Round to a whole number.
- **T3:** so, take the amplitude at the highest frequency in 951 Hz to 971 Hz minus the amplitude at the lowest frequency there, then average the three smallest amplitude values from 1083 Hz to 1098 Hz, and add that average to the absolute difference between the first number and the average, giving 114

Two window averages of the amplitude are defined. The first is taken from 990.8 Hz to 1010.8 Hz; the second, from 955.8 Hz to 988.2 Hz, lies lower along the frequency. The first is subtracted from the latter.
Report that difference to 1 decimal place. 3.1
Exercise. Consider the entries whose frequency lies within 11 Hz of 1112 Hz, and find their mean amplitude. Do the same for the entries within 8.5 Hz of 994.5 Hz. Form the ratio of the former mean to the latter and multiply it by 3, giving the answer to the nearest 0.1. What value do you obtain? 2.3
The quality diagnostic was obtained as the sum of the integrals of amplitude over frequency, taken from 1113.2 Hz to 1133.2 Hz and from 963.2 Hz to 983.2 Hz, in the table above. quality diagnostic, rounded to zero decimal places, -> 2539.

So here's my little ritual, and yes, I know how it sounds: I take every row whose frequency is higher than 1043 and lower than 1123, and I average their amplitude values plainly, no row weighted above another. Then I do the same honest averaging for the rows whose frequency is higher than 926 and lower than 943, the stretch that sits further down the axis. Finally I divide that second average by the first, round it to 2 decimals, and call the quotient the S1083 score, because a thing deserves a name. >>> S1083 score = 1.17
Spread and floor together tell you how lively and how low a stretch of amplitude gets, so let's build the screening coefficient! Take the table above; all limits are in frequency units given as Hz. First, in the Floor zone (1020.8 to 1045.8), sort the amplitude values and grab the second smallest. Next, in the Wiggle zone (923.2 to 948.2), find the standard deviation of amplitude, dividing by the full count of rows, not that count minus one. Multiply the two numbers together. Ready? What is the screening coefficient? 142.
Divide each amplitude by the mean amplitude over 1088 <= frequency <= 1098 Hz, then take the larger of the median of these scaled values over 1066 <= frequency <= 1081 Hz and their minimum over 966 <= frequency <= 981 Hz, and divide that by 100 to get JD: 0.0121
